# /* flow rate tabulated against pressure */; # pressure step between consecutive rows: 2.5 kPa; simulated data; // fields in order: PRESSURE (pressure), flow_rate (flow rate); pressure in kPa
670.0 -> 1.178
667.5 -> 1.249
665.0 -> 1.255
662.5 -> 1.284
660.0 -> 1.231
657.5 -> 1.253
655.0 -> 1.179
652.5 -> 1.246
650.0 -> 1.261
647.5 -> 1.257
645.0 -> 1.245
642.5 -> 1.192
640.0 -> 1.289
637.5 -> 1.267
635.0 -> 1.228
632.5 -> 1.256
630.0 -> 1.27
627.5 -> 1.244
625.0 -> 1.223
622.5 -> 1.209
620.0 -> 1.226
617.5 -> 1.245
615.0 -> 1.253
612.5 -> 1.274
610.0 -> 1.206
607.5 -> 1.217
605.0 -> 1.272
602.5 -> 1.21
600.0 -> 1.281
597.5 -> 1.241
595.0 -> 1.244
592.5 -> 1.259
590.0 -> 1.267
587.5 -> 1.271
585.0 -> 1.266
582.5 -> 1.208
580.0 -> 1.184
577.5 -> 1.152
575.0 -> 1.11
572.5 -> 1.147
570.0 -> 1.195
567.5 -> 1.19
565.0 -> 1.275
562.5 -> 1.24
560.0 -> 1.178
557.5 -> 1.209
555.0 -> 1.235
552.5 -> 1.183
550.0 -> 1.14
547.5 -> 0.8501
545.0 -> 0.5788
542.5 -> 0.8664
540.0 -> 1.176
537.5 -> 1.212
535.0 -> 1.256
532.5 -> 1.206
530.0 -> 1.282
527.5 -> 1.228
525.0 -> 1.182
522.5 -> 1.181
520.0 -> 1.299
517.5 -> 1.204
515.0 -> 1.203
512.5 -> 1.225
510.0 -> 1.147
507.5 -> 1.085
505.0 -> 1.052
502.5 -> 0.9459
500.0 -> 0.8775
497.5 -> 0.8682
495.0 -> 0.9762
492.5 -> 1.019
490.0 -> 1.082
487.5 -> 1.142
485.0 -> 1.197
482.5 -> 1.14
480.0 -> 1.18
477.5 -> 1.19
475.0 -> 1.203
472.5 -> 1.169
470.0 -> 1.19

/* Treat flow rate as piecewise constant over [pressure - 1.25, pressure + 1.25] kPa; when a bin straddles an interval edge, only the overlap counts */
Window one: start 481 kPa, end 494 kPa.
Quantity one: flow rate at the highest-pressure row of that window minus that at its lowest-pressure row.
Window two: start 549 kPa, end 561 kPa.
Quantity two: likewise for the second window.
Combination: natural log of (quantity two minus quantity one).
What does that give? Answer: -1.8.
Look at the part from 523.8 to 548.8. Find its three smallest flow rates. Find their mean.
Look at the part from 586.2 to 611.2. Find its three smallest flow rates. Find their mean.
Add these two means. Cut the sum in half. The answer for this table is 0.99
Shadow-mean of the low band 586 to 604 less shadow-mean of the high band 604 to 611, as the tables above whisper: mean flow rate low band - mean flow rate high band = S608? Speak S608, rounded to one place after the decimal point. 0.0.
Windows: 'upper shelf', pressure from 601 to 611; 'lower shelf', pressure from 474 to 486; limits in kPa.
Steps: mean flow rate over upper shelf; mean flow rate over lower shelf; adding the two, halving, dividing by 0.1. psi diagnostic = 12.0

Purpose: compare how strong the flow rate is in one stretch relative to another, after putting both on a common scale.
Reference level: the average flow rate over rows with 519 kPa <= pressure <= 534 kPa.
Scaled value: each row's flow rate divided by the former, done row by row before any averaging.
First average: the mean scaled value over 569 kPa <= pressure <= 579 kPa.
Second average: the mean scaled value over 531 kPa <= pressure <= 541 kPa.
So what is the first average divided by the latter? 0.95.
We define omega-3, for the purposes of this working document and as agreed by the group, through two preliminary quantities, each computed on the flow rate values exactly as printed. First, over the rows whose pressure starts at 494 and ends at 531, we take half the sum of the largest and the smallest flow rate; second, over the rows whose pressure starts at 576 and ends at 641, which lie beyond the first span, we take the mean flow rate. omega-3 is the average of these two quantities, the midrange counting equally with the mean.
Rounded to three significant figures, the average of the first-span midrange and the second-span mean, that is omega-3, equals 1.16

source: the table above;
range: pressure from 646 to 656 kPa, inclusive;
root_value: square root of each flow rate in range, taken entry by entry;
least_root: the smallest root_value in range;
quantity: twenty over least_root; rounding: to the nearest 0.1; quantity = 18.4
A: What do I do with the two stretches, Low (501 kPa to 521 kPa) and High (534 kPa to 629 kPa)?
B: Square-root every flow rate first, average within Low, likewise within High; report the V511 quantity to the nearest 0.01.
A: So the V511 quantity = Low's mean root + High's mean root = 2.15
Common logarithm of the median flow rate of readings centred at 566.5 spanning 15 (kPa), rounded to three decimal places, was 0.076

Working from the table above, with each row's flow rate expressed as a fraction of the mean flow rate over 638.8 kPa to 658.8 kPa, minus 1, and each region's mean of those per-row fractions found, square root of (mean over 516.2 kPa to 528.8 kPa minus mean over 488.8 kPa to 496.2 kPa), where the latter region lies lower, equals 0.39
